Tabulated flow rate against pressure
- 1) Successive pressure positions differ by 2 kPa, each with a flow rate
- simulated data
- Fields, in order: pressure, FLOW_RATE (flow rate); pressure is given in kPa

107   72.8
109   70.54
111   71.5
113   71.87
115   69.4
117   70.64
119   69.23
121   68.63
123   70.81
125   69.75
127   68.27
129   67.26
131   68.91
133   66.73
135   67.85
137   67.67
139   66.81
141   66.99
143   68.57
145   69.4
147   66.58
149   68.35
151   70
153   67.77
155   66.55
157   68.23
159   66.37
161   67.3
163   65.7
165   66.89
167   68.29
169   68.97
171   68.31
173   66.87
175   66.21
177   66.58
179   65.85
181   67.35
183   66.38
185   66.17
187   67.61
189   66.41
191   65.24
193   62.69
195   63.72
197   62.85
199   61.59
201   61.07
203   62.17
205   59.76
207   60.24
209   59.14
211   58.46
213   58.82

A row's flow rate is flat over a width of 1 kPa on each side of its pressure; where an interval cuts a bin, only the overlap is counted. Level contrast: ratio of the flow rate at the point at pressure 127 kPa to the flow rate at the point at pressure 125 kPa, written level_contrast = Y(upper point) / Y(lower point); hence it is 0.979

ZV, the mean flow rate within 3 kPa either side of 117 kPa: 70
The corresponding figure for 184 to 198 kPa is 65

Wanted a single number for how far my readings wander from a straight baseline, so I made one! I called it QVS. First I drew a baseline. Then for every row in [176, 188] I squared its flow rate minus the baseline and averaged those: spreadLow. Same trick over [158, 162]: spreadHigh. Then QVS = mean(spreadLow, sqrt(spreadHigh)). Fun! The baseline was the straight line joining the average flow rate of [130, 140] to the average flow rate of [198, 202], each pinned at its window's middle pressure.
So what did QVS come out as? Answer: 7.7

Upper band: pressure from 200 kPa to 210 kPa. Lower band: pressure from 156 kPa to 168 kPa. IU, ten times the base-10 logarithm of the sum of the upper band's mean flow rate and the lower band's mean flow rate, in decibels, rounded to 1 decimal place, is 21.1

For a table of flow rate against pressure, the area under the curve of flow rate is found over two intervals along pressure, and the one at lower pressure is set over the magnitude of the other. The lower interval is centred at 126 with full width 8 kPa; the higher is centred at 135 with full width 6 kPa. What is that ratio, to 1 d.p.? 1.4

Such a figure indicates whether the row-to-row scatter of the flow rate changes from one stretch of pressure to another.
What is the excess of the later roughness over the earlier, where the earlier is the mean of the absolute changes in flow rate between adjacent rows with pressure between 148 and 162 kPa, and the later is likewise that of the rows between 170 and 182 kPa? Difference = -0.7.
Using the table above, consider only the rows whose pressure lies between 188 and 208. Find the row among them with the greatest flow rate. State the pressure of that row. 189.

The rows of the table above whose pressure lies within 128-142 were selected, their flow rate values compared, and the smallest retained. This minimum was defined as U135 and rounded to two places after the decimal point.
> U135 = 66.73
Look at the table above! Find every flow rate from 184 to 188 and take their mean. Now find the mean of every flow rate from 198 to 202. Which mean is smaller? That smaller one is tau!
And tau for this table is 61.3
